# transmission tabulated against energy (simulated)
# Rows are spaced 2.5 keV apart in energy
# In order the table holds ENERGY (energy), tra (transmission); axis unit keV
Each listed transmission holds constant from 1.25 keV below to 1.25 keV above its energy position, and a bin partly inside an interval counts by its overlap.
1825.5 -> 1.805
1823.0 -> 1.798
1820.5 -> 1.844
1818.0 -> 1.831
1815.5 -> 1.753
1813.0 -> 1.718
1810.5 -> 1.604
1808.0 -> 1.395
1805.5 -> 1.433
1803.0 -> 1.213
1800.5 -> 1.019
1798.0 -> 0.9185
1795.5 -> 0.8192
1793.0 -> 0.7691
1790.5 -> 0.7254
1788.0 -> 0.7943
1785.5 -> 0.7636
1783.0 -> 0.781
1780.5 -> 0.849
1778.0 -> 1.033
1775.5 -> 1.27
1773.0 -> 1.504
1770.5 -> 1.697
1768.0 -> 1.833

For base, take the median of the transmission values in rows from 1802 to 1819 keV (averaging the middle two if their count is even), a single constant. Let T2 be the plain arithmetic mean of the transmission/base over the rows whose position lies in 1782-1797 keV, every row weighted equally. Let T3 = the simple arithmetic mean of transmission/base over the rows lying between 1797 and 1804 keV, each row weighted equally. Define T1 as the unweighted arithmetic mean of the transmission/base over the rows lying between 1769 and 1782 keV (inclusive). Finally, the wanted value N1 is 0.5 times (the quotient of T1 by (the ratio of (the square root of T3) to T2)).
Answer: 0.237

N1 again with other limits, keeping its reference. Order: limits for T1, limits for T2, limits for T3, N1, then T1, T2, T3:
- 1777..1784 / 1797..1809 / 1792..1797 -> 0.293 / 0.55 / 0.7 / 0.495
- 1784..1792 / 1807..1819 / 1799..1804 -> 0.294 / 0.47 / 1.0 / 0.696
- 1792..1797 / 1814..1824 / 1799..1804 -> 0.334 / 0.50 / 1.1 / 0.696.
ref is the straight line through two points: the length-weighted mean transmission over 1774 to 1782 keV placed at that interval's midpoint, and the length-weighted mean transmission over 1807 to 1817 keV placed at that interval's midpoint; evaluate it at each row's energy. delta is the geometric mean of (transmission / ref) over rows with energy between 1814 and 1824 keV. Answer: 1.03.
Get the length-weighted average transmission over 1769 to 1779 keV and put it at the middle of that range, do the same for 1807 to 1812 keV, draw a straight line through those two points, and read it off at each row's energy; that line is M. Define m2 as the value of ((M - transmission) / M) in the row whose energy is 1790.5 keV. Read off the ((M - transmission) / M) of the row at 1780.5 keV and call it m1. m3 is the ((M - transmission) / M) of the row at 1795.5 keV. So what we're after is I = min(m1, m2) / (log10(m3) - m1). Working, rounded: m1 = 0.40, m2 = 0.50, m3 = 0.44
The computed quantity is -0.53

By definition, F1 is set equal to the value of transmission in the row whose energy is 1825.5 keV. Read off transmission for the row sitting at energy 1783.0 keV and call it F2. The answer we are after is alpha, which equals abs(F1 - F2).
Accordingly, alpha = 1.02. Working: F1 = 1.805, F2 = 0.781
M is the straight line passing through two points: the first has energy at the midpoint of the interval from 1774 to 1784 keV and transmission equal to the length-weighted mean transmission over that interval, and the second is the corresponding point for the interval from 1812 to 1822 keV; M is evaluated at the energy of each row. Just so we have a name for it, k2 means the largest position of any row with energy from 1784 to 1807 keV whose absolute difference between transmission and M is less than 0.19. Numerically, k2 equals 1805.5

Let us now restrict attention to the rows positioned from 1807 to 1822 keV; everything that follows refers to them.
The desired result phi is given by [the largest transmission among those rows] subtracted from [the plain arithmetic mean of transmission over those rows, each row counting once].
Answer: -0.2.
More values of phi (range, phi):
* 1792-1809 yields -0.4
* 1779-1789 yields -0.1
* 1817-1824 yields 0.0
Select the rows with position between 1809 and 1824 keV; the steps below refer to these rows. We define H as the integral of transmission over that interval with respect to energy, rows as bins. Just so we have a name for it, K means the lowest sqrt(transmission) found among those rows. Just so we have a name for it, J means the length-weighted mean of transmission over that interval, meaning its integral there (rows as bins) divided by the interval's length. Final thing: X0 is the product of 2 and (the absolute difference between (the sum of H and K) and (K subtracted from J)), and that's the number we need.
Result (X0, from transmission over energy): 54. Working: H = 26.3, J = 1.8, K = 1.27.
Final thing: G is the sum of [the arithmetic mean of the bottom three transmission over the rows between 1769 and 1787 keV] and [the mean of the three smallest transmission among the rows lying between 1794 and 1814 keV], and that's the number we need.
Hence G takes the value 1.72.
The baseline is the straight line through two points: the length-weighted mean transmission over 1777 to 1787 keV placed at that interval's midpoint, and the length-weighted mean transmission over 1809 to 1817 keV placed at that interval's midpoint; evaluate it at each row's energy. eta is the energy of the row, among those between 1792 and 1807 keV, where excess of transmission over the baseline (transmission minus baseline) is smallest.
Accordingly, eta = 1795.5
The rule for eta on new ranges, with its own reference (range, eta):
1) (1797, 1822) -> 1798.0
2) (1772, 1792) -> 1790.5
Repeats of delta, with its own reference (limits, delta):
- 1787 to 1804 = 0.65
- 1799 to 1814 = 0.89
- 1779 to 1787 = 0.70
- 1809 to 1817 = 1.03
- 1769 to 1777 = 1.52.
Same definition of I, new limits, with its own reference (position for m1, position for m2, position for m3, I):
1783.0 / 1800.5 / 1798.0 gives -0.36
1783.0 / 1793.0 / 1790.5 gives -0.60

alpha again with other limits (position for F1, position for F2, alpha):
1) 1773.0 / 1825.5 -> 0.30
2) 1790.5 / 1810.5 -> 0.88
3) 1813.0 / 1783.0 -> 0.94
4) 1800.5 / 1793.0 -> 0.25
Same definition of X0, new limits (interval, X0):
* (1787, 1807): 40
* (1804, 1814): 32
